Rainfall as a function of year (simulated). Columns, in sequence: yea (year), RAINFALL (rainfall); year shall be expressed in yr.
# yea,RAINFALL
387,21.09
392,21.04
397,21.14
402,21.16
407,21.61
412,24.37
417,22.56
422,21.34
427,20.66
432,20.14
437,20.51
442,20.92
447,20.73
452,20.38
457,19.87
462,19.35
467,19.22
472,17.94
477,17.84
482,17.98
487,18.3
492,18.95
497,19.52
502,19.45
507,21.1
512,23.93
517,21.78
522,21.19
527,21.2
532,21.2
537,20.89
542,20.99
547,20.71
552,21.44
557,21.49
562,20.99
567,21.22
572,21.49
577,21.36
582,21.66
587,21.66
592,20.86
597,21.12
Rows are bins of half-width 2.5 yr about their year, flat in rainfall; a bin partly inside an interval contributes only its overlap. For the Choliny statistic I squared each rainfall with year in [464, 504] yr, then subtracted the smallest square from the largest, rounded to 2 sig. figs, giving 63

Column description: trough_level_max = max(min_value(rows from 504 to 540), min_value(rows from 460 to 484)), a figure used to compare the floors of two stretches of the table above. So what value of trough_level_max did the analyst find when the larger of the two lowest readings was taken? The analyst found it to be 20.9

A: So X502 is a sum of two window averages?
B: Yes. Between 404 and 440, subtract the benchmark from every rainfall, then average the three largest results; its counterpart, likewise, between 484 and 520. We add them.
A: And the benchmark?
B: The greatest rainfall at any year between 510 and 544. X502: -2.7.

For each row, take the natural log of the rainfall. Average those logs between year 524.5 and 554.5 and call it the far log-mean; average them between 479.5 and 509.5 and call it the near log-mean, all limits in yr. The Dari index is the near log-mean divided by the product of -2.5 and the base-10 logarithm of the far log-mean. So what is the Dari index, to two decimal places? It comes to -2.44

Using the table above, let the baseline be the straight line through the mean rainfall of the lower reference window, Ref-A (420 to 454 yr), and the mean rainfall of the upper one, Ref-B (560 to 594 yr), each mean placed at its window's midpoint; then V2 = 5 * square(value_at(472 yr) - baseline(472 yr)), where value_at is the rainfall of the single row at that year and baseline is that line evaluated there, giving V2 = 42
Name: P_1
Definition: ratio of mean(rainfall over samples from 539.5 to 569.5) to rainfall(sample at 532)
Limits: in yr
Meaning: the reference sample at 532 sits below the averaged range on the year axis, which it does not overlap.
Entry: 1.00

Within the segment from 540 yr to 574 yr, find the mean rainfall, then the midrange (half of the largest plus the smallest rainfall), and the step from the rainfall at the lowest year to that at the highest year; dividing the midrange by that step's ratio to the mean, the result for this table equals 894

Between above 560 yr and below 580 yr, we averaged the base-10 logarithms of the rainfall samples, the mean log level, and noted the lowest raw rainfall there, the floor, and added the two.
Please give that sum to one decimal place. 22.3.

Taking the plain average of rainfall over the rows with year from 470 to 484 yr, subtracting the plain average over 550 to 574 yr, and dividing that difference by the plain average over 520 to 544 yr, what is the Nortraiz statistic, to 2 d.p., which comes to -0.16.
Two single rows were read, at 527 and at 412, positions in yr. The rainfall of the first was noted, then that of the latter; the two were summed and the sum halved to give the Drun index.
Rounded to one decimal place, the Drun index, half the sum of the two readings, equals 22.8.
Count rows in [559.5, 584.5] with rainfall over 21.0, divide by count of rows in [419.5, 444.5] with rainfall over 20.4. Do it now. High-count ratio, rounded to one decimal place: 1.0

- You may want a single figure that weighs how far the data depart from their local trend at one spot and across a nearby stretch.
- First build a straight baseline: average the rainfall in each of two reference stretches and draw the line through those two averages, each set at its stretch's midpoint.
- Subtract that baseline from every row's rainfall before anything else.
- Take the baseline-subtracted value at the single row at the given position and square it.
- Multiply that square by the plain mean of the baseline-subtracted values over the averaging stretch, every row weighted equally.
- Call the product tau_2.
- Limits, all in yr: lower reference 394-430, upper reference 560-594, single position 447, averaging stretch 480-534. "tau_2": -1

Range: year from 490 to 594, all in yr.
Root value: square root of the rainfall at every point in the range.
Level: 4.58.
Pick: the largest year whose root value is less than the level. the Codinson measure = 592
